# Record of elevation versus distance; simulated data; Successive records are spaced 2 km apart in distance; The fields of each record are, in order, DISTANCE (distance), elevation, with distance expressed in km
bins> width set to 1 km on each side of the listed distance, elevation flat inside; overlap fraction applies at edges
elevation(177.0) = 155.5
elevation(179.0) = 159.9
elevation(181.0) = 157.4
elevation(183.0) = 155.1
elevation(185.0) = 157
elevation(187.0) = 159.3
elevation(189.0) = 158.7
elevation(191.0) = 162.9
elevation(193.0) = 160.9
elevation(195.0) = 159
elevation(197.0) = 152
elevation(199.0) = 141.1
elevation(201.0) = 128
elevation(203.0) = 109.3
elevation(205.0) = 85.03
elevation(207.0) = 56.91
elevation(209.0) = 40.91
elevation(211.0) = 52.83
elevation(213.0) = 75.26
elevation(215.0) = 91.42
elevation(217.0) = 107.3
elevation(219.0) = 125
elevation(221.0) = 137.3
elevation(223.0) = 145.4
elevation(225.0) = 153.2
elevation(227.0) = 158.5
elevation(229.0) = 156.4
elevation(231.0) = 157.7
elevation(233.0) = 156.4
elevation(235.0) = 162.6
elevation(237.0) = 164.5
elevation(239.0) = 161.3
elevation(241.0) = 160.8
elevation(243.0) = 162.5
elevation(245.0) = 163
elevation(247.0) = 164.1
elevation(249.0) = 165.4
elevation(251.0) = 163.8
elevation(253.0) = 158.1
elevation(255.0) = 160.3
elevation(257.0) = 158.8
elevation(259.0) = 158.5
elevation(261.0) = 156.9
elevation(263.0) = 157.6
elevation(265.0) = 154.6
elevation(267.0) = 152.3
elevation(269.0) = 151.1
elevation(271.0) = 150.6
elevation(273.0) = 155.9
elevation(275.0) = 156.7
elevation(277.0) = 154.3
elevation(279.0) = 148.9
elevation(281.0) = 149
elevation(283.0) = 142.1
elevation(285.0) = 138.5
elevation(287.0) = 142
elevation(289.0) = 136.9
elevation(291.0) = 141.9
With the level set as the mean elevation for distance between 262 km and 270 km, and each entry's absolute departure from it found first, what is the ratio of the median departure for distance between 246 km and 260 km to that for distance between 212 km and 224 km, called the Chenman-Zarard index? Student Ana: 0.17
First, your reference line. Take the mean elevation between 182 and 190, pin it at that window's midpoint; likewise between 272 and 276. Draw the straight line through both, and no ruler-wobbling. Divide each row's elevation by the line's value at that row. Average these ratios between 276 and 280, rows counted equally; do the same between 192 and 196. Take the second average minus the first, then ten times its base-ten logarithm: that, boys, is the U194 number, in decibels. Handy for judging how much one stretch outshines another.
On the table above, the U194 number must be -13.4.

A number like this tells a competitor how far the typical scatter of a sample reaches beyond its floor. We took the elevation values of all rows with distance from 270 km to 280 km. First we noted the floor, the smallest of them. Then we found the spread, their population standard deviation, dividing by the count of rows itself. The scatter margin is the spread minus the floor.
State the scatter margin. -146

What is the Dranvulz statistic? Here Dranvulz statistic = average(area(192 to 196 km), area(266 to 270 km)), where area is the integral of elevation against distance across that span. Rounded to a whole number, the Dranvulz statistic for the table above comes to 623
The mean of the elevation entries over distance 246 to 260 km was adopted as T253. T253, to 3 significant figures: 161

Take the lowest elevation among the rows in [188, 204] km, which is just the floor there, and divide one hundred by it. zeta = 0.91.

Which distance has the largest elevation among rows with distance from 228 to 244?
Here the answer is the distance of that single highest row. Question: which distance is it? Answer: 237.0 km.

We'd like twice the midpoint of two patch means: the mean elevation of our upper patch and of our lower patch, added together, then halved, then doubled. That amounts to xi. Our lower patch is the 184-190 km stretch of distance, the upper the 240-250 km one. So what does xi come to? 321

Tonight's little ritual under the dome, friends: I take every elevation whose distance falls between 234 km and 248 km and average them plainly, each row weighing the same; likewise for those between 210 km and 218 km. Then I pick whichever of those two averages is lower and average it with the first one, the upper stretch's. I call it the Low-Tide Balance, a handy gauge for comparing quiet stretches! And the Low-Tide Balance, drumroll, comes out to 122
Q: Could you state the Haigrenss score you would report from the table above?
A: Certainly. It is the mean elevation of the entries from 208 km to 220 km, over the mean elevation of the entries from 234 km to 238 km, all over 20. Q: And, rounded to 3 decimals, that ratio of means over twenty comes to 0.025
